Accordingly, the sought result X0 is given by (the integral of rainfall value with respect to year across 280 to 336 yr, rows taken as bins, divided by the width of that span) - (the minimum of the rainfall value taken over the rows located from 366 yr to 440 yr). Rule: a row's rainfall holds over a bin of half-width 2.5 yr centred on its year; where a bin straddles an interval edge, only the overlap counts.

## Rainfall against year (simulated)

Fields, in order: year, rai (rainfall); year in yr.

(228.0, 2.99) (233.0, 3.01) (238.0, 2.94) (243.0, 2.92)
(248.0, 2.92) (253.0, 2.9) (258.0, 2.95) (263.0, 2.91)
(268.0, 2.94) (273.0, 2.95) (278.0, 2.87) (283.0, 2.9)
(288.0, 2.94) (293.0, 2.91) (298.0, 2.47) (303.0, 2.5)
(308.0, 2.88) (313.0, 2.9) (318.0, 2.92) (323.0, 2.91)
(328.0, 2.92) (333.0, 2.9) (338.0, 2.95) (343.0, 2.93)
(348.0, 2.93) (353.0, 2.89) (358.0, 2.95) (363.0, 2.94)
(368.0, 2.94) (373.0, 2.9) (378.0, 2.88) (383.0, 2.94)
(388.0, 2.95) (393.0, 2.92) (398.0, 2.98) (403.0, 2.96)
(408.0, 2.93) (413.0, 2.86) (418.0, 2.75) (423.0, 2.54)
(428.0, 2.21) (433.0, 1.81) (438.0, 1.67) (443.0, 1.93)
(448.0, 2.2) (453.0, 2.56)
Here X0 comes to 1.16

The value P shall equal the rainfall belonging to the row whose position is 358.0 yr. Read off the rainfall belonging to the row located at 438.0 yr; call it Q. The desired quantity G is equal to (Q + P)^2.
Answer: 21.3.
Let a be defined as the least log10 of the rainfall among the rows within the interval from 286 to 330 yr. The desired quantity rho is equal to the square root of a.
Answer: 0.627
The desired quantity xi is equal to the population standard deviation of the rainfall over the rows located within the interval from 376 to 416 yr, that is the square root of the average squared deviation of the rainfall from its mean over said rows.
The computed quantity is 0.04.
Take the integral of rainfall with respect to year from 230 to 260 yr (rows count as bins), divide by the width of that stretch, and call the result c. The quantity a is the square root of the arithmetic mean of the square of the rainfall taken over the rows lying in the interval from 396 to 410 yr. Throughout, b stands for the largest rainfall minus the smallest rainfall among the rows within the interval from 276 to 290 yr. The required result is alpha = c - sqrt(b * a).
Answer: 2.49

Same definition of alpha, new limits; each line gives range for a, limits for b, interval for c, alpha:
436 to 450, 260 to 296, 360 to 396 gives 2.53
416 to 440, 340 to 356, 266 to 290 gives 2.62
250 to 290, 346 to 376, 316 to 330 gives 2.50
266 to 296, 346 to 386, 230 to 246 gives 2.50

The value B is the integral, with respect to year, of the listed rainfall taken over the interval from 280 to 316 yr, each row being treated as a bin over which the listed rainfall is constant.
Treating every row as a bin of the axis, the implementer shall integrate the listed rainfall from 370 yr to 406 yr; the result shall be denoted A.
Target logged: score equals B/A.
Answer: 0.95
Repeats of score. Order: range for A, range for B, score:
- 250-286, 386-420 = 0.94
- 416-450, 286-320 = 1.30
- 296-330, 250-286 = 1.11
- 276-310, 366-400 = 1.05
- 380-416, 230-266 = 1.00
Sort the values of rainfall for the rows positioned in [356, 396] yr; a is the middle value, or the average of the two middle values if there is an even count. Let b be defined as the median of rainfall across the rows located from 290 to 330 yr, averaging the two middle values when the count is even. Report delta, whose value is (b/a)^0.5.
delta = 0.99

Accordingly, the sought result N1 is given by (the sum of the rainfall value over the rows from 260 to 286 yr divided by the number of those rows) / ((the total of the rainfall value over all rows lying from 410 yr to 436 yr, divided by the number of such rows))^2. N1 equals 0.492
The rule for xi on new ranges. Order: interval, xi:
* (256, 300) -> 0.14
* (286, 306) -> 0.22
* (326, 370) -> 0.02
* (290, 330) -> 0.18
